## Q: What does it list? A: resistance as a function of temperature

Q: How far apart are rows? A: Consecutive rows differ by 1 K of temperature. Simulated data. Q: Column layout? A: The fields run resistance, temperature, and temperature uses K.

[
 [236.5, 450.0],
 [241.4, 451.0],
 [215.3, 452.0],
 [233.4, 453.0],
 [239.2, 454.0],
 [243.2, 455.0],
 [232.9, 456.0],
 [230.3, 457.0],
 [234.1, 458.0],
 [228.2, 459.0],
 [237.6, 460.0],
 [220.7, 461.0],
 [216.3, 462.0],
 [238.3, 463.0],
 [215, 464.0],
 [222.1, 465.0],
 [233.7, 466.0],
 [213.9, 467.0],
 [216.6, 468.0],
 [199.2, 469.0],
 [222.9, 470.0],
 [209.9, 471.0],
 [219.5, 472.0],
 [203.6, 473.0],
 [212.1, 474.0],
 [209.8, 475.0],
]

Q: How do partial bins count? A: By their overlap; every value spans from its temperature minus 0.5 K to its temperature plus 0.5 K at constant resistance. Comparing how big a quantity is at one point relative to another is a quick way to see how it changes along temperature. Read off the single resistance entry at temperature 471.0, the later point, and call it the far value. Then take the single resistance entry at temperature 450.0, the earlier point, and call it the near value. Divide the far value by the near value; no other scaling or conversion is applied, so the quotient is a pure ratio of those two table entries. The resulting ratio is 0.888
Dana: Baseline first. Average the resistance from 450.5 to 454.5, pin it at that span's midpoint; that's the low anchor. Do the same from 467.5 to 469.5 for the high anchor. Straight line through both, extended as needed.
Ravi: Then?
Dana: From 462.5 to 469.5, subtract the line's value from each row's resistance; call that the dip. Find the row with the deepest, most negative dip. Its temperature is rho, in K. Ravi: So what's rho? 469.0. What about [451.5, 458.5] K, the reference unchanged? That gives 452.0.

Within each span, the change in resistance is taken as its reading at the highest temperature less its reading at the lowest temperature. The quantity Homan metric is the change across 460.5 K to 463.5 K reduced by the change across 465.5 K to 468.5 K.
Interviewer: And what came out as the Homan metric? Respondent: 35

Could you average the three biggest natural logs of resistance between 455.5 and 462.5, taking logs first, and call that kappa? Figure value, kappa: 5.46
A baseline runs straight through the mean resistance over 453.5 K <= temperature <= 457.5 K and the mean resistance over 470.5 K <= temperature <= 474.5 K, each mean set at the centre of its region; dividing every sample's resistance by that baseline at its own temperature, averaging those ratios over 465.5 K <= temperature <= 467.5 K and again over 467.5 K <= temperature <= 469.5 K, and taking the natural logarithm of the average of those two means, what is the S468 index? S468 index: -0.013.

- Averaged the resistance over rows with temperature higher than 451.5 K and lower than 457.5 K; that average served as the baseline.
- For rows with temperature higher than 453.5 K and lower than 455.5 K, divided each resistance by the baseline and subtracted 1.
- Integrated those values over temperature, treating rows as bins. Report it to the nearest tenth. 0.1 K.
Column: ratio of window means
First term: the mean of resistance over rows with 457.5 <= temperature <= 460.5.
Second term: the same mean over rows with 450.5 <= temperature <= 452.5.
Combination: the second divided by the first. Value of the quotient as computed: 0.98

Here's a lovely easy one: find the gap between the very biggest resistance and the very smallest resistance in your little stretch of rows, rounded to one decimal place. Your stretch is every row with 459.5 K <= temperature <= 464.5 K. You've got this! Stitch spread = 23.3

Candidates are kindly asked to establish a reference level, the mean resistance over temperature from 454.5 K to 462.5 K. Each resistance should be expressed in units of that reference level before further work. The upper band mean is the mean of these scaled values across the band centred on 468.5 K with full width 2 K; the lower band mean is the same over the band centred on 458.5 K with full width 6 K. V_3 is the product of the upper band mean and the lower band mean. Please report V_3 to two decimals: 0.90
